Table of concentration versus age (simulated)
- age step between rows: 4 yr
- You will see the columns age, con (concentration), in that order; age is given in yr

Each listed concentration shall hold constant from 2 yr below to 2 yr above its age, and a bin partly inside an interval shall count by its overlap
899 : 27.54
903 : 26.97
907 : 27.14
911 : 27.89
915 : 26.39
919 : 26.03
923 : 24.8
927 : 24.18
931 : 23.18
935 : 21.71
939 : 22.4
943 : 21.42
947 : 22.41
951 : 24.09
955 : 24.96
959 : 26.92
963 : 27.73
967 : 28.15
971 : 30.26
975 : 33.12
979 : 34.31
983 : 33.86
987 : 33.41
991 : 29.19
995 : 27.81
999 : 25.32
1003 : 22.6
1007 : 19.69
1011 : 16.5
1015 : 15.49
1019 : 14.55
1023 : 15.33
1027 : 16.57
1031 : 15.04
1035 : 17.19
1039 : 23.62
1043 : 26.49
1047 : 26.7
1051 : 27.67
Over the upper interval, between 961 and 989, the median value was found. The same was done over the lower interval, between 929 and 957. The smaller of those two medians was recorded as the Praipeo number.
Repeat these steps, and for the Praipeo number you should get 22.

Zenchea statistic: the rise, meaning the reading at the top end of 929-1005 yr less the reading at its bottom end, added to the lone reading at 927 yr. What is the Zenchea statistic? 24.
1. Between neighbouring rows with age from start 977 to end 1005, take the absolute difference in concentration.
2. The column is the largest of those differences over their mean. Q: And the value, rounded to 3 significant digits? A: 2.16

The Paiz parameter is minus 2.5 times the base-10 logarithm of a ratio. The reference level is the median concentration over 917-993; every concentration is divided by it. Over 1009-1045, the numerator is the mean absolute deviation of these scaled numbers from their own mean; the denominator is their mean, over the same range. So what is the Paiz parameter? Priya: 1.9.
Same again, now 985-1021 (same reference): 1.5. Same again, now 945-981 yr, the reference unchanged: 2.4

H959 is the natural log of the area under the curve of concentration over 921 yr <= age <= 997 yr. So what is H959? 7.6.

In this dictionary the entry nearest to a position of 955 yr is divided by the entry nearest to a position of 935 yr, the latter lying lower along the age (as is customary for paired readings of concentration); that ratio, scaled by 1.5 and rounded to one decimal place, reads 1.7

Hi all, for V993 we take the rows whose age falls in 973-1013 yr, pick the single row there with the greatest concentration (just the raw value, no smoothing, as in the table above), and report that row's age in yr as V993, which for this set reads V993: 979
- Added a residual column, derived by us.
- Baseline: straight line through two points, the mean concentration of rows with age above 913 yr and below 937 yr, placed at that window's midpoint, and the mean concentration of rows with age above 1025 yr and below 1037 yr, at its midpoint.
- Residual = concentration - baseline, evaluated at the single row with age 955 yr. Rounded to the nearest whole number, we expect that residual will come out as 3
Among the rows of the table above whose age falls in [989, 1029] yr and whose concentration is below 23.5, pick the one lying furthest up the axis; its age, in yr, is 1027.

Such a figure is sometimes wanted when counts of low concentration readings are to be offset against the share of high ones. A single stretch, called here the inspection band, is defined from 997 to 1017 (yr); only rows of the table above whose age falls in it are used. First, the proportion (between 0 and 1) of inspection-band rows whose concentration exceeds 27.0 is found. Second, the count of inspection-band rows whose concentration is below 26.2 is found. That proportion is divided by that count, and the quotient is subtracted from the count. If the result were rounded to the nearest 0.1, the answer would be 5.0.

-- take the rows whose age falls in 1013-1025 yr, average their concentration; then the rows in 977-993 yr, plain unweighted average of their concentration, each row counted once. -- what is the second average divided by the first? 2.2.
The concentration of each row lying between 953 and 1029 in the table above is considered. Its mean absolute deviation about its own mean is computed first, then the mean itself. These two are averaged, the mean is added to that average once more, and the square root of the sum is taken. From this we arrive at 6.36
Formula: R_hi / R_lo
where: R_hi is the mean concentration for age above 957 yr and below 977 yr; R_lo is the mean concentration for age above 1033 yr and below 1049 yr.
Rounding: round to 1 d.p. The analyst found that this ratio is 1.2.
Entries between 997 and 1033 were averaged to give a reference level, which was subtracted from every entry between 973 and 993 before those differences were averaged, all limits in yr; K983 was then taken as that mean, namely 14.9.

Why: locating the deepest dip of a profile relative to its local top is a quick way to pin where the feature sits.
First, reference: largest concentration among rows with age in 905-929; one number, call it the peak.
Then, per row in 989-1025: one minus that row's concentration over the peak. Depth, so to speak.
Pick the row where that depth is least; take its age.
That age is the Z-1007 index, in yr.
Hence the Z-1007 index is 991 yr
